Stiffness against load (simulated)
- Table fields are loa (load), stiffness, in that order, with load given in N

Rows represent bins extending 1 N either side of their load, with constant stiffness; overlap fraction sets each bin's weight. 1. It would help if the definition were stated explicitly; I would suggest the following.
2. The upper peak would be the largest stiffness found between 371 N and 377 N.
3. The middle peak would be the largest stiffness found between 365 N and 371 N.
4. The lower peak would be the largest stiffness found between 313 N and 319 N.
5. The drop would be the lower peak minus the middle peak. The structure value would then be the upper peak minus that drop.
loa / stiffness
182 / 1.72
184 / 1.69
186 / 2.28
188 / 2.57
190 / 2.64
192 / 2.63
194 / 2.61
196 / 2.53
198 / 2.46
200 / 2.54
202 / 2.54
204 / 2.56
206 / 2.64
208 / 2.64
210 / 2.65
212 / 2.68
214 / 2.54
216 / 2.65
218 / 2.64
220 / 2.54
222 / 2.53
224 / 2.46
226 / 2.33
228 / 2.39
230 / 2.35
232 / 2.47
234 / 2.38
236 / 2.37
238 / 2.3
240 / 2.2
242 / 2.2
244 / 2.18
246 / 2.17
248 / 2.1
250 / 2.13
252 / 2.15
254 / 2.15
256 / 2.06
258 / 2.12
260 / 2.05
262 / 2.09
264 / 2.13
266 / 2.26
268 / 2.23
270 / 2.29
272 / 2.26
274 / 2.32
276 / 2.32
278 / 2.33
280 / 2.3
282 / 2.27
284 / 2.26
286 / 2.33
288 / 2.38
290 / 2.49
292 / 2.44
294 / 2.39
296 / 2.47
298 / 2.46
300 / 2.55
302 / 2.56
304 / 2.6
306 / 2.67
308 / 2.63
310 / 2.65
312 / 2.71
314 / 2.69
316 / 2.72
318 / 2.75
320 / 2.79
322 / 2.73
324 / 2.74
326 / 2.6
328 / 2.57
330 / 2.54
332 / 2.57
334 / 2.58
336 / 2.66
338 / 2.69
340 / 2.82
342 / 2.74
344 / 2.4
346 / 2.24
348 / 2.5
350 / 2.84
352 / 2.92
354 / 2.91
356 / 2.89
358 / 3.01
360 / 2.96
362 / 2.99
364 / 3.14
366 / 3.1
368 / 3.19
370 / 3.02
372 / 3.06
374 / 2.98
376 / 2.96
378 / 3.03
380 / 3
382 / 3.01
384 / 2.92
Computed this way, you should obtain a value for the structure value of 3.50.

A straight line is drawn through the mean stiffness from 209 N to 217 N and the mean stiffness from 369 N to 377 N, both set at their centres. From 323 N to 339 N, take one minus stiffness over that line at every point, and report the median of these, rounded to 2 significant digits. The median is 0.11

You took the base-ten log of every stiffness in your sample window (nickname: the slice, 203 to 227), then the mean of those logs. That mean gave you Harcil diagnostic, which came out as 0.410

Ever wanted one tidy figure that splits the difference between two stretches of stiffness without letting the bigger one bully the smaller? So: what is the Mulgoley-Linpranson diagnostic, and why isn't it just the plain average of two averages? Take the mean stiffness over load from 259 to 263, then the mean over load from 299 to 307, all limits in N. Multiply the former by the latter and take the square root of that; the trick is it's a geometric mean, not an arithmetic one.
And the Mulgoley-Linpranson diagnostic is 2.32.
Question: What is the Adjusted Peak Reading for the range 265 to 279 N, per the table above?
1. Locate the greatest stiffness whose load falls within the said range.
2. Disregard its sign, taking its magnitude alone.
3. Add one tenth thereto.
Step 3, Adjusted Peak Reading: 2.4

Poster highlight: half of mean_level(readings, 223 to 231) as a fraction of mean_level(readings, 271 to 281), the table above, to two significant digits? 0.52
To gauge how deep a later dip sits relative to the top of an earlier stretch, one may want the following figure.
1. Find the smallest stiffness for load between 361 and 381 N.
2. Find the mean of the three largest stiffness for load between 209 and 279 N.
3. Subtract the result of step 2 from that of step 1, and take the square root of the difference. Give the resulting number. 0.5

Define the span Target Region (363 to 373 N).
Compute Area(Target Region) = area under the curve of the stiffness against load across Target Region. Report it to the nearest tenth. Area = 31.0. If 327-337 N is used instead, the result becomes 25.8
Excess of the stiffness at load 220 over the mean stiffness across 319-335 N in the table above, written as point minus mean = -0.10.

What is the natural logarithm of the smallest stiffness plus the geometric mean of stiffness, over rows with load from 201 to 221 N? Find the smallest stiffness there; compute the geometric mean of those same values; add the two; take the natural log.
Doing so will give 1.64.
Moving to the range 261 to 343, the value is 1.52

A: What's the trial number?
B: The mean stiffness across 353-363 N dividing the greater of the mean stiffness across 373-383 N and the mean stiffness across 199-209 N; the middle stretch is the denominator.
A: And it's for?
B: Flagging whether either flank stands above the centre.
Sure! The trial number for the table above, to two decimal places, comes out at 1.01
